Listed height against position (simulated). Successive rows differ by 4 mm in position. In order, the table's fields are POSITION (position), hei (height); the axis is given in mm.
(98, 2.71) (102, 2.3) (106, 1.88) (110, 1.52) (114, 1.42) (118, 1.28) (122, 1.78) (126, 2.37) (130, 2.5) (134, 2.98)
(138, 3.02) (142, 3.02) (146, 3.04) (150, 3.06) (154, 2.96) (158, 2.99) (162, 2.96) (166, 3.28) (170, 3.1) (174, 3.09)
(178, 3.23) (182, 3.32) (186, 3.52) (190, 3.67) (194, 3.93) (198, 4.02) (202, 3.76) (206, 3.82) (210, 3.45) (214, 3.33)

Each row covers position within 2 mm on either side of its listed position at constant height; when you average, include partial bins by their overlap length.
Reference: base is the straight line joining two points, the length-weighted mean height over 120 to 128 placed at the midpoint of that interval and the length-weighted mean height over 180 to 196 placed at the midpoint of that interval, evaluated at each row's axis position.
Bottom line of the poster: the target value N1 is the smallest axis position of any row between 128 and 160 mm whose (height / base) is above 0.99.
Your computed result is 130 mm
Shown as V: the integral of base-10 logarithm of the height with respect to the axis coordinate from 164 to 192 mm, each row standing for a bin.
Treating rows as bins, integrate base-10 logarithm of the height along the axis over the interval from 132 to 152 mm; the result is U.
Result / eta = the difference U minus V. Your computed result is -5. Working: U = 10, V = 15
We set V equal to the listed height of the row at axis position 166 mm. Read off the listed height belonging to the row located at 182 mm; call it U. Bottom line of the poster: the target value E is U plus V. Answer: 6.60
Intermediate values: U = 3.32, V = 3.28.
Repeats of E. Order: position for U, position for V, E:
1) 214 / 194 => 7.26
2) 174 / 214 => 6.42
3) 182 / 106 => 5.20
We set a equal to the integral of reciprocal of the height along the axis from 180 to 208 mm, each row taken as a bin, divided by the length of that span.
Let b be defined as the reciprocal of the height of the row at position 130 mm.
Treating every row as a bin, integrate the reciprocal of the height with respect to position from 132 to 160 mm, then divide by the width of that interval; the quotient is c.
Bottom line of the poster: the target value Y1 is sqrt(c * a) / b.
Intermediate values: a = 0.270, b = 0.40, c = 0.332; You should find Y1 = 0.75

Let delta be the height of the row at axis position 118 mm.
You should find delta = 1.28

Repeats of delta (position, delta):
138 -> 3.02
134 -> 2.98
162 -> 2.96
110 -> 1.52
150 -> 3.06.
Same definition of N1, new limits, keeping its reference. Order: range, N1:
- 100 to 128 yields 102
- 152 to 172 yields 154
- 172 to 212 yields 190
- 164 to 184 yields 166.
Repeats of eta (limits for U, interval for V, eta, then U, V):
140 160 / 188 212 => -4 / 10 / 14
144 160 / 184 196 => 1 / 8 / 7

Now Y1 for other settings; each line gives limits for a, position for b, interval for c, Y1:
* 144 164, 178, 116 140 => 1.28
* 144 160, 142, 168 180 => 0.98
